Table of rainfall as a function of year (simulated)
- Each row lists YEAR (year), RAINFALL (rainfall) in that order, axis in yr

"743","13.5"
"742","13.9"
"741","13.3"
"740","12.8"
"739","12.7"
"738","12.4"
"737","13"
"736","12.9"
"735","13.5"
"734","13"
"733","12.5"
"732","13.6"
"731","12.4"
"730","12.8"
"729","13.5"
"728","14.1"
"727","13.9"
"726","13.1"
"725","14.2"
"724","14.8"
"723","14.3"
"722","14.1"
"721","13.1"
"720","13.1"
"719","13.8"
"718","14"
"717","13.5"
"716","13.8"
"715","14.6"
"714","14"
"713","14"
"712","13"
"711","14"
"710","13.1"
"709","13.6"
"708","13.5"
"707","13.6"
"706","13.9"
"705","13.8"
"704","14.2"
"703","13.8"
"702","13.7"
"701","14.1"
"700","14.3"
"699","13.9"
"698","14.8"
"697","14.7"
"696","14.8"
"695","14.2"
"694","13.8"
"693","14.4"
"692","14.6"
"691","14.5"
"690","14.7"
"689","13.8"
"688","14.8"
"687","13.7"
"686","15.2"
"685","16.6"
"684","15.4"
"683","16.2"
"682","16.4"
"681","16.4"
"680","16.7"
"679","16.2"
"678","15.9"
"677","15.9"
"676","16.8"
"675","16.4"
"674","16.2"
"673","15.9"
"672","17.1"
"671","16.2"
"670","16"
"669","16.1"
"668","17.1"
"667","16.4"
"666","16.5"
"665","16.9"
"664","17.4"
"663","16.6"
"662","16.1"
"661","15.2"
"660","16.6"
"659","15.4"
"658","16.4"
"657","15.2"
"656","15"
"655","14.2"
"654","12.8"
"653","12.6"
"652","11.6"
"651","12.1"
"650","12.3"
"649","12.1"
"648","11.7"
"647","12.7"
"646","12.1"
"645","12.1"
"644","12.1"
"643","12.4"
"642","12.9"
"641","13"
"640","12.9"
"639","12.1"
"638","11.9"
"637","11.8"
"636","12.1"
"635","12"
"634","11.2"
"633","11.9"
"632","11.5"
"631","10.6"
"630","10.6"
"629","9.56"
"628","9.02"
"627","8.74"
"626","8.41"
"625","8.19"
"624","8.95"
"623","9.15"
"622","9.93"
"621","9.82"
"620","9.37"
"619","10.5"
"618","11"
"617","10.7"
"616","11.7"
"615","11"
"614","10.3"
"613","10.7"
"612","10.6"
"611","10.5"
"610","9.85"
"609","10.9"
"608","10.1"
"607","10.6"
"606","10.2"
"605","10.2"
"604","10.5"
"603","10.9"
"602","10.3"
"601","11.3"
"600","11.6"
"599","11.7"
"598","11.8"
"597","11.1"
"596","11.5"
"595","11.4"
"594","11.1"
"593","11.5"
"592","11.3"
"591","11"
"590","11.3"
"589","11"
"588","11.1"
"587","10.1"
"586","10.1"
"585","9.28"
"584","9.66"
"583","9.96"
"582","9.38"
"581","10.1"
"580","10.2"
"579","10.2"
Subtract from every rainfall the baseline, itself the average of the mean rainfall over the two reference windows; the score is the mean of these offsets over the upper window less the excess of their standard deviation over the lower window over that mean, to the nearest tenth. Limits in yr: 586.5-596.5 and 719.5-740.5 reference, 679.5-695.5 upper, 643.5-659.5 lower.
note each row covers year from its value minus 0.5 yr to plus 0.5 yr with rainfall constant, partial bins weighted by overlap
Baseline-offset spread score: 4.2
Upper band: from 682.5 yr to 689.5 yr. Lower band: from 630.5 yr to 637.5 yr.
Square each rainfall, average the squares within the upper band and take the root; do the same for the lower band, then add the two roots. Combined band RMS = 26.7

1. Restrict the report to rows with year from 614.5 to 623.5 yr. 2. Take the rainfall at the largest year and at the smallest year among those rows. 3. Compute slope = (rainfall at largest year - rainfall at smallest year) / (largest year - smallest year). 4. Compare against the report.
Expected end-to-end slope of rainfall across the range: -0.23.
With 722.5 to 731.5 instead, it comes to -0.24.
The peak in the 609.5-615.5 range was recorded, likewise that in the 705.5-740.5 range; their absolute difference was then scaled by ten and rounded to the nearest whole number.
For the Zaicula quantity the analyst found 38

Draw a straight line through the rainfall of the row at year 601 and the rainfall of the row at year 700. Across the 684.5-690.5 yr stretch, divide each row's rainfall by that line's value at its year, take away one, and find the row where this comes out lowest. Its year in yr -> 687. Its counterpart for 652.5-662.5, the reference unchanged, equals 653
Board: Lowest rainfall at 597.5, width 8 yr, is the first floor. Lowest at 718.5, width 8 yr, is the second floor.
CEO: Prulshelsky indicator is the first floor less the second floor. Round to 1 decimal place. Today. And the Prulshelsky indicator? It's -2.0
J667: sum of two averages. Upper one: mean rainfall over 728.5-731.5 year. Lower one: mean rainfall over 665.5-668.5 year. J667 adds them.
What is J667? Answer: 29.6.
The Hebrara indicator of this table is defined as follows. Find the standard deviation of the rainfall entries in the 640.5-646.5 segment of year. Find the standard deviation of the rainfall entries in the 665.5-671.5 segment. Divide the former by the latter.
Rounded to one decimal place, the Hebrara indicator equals 1.1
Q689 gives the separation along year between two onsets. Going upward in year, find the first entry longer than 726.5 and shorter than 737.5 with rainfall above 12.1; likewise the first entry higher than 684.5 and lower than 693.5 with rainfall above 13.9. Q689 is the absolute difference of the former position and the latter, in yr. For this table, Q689 42 yr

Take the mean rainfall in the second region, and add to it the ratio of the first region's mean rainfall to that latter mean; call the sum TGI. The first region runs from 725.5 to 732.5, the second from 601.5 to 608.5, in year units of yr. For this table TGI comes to 11.7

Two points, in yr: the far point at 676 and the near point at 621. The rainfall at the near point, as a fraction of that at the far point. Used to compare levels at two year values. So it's 0.58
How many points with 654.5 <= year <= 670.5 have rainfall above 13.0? 16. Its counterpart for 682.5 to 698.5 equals 16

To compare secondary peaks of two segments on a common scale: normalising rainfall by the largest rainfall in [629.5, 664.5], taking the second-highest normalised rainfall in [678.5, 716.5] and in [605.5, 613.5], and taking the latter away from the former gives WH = 0.3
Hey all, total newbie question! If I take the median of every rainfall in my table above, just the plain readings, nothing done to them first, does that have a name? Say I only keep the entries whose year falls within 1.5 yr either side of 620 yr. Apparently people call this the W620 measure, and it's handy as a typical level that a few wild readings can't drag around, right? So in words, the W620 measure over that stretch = 9.8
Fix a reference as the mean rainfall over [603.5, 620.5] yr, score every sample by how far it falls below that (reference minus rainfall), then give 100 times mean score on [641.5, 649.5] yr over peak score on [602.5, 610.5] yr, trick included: -264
